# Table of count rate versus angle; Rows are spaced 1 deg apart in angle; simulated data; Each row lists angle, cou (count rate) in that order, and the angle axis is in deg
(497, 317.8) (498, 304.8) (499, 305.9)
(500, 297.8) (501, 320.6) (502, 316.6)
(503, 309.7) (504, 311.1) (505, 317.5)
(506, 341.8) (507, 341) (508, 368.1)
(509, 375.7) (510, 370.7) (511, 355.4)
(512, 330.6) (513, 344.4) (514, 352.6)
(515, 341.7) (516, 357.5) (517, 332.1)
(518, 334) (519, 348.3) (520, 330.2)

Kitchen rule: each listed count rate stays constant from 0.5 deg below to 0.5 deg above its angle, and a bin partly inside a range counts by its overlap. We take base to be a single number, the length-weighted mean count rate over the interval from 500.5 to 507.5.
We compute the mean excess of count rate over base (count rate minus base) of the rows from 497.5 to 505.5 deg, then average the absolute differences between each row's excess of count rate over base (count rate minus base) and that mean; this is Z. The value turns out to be 6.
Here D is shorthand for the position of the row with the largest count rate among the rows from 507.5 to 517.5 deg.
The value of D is 509 deg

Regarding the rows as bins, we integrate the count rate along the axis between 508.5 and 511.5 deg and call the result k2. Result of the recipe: 1102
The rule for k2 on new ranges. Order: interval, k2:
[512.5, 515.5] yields 1039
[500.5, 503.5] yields 947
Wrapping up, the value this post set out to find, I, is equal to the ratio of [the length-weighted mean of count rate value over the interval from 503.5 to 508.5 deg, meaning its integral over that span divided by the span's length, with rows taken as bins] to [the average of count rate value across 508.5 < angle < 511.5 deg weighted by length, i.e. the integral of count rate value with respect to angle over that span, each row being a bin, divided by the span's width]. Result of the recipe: 0.91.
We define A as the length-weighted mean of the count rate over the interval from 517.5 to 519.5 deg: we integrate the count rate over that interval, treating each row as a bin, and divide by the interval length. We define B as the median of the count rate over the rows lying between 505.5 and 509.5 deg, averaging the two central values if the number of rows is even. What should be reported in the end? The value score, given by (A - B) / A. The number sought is -0.04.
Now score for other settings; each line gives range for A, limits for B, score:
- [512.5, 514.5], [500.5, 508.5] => 0.08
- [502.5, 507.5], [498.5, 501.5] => 0.06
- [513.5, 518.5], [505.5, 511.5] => -0.05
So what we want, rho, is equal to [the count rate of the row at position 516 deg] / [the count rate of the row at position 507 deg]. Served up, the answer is 1.05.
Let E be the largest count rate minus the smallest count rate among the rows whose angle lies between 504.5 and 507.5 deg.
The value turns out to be 24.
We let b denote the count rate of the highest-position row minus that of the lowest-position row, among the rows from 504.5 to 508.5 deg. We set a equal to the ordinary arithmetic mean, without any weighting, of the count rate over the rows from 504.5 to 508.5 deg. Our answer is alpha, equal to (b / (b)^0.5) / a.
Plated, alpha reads 0.0208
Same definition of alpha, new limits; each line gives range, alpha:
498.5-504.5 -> 0.0073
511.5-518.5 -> 0.0054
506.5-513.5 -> 0.0052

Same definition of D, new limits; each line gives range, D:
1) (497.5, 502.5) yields 501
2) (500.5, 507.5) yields 506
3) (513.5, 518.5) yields 516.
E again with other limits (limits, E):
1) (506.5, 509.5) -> 35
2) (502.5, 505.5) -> 8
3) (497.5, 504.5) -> 23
